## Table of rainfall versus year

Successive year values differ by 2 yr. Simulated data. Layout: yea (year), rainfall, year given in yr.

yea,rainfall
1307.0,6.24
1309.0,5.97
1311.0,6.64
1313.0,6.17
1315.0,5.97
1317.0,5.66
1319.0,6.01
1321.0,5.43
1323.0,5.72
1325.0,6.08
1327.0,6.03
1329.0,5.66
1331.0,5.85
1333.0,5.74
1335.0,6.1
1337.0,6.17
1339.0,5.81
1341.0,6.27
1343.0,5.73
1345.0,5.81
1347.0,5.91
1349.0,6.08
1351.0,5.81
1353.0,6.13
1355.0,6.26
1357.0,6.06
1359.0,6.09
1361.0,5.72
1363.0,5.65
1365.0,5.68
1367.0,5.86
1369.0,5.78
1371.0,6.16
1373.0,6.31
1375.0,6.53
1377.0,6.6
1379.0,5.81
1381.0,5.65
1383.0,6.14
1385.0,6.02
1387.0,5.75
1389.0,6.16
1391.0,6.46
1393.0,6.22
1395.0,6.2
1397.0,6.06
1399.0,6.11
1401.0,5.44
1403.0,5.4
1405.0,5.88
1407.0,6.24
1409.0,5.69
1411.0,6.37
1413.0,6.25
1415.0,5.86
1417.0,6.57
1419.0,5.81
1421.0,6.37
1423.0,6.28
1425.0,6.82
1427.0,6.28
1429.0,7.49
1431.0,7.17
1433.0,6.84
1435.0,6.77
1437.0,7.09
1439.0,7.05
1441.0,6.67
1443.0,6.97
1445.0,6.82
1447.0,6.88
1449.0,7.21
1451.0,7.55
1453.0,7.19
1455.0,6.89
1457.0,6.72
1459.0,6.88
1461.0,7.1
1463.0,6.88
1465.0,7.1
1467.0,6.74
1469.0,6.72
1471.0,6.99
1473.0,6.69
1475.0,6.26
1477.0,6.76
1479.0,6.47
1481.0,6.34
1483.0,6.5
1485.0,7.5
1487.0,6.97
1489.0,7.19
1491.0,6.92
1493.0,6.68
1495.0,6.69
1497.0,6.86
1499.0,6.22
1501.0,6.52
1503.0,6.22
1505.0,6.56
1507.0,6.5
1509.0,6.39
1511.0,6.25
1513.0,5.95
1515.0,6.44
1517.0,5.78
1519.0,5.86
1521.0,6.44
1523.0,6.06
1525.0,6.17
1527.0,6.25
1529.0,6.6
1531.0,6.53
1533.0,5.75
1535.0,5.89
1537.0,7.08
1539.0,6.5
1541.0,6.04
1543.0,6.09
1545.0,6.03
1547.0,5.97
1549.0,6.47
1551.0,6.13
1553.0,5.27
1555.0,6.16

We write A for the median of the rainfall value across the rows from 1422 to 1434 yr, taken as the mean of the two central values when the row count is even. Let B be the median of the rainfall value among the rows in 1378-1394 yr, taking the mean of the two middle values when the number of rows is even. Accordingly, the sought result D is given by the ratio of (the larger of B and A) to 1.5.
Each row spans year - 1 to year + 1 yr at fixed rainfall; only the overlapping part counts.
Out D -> 4.55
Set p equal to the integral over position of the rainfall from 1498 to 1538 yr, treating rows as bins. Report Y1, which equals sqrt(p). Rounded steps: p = 251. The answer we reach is 15.8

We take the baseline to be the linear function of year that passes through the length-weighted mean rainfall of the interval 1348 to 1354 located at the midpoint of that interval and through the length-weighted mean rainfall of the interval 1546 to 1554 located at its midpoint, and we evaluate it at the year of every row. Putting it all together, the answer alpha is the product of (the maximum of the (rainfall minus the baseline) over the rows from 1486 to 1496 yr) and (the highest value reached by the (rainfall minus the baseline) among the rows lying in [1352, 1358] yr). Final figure 0.31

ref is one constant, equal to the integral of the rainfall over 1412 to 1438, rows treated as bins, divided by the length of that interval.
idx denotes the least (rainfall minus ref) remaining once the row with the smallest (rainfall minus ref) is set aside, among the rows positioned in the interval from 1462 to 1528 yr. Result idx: -0.7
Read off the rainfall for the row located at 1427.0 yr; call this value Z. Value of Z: 6.28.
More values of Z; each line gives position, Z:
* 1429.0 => 7.49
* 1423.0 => 6.28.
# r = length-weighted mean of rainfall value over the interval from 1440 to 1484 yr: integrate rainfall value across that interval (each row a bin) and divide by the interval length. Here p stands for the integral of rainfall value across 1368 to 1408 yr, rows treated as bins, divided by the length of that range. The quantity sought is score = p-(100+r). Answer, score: -101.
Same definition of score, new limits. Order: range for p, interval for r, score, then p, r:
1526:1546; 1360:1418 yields -100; 6.3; 6.02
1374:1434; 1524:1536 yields -100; 6.2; 6.20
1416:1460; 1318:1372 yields -99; 6.8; 5.91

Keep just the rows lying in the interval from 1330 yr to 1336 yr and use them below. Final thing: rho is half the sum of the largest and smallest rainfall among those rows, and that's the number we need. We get 5.92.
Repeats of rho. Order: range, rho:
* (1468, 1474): 6.84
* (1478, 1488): 6.92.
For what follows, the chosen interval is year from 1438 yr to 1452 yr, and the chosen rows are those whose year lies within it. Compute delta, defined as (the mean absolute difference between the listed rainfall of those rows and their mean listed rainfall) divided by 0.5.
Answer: 0.43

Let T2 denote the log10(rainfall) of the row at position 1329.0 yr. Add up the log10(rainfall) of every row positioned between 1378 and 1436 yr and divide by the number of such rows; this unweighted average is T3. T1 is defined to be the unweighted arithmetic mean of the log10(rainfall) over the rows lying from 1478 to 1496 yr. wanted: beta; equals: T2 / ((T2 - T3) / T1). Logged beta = -16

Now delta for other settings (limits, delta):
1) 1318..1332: 0.38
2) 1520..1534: 0.46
